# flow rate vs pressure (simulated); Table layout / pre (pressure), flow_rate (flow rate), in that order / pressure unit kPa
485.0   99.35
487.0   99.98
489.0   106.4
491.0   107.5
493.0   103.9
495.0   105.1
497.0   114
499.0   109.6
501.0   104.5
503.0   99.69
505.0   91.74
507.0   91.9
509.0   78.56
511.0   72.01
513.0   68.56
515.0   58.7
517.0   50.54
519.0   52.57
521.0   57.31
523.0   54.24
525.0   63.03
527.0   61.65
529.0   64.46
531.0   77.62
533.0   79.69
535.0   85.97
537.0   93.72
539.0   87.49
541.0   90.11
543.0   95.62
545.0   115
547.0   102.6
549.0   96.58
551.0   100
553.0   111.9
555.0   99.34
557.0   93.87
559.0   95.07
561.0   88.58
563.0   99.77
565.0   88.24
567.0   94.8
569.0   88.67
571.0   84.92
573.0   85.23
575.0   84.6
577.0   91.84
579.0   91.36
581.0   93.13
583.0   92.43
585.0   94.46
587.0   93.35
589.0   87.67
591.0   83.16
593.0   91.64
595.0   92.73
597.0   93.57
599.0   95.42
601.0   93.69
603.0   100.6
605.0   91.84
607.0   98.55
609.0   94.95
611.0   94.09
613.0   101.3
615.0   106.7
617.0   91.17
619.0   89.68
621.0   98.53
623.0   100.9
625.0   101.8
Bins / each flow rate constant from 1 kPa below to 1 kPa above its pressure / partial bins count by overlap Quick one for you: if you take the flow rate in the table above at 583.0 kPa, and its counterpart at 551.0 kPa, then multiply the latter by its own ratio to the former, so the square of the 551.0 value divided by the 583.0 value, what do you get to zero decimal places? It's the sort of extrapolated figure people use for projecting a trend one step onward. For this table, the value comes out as 108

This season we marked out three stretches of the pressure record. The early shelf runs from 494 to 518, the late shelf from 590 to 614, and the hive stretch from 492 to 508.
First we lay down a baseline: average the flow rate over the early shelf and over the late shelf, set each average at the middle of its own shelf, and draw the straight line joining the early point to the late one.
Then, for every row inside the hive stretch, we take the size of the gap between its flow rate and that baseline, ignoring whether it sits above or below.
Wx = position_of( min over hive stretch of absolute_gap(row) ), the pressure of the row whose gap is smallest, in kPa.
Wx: 505.0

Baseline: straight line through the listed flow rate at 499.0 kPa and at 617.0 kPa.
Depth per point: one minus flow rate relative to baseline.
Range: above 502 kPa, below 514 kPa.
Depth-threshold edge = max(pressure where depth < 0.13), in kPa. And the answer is 503.0 kPa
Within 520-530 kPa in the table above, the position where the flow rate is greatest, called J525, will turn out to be 529.0 kPa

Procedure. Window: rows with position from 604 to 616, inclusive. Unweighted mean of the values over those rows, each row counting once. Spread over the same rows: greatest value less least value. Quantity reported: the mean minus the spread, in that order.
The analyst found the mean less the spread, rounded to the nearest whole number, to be 83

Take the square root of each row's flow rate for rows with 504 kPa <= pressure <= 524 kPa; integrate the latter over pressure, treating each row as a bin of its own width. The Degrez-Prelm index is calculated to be 164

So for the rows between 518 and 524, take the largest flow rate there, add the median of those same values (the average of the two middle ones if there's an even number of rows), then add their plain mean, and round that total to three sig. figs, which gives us 166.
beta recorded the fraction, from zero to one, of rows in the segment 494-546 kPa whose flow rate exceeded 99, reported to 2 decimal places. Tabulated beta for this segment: 0.23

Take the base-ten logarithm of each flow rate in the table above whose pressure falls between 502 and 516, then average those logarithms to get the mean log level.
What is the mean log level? 1.90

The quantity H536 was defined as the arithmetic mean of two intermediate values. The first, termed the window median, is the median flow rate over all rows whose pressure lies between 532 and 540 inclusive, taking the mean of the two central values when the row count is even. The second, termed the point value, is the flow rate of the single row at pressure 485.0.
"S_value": 93.0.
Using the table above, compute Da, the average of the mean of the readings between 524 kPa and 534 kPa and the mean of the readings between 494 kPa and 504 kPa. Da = 88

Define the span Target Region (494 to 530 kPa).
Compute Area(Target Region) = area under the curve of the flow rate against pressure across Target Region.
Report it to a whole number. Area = 2796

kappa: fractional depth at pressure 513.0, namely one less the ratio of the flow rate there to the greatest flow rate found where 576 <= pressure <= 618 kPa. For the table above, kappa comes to 0.36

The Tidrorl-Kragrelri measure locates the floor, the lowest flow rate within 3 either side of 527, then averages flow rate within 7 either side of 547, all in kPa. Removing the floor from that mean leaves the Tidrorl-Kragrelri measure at 40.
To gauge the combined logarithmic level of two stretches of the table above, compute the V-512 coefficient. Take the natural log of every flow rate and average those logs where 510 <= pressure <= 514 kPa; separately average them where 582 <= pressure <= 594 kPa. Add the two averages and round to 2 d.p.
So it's 8.76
